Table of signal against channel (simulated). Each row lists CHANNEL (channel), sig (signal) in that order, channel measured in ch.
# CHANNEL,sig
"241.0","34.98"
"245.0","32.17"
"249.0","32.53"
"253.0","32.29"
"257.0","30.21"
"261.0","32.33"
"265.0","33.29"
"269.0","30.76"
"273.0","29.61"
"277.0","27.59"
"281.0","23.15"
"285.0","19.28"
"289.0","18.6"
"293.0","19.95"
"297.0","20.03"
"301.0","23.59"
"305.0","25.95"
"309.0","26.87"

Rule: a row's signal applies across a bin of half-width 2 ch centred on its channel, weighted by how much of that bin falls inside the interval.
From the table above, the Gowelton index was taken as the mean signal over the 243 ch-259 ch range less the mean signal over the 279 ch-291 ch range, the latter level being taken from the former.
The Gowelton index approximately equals 11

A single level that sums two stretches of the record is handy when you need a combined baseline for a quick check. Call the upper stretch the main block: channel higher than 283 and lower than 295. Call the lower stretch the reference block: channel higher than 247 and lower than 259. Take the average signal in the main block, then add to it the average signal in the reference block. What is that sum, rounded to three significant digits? 51.0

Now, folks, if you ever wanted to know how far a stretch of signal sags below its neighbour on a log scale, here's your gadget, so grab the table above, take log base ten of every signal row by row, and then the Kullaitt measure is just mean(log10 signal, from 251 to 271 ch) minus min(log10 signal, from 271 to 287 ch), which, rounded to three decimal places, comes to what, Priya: 0.217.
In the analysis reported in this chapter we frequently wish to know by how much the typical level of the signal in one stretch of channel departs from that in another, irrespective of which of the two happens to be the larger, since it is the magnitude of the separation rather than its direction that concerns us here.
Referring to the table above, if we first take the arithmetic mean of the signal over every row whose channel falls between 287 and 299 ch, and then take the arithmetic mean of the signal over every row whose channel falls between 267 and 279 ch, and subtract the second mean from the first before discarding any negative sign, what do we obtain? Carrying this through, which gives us 10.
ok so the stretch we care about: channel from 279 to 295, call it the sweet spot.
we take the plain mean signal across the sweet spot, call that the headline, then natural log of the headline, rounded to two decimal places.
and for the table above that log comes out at 3.01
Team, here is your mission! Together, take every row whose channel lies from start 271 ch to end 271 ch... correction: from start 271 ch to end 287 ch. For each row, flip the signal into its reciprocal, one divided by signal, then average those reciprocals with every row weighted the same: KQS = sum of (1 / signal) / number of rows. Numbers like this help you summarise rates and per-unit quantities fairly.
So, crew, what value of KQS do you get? 0.0413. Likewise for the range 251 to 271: 0.0315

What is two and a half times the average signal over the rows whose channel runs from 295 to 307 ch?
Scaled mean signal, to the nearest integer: 58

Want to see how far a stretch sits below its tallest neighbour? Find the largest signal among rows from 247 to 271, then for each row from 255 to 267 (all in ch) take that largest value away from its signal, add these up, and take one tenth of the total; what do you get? 0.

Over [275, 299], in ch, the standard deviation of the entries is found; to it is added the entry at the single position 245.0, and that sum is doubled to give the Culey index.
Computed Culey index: 71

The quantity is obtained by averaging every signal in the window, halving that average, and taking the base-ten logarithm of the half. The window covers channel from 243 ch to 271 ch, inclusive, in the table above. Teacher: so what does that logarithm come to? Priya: 1.20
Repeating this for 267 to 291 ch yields 1.09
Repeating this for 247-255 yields 1.21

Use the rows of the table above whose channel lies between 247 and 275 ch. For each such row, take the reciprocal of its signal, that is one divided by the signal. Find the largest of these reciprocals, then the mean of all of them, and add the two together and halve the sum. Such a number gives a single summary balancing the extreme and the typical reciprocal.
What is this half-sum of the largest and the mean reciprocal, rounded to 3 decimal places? 0.033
